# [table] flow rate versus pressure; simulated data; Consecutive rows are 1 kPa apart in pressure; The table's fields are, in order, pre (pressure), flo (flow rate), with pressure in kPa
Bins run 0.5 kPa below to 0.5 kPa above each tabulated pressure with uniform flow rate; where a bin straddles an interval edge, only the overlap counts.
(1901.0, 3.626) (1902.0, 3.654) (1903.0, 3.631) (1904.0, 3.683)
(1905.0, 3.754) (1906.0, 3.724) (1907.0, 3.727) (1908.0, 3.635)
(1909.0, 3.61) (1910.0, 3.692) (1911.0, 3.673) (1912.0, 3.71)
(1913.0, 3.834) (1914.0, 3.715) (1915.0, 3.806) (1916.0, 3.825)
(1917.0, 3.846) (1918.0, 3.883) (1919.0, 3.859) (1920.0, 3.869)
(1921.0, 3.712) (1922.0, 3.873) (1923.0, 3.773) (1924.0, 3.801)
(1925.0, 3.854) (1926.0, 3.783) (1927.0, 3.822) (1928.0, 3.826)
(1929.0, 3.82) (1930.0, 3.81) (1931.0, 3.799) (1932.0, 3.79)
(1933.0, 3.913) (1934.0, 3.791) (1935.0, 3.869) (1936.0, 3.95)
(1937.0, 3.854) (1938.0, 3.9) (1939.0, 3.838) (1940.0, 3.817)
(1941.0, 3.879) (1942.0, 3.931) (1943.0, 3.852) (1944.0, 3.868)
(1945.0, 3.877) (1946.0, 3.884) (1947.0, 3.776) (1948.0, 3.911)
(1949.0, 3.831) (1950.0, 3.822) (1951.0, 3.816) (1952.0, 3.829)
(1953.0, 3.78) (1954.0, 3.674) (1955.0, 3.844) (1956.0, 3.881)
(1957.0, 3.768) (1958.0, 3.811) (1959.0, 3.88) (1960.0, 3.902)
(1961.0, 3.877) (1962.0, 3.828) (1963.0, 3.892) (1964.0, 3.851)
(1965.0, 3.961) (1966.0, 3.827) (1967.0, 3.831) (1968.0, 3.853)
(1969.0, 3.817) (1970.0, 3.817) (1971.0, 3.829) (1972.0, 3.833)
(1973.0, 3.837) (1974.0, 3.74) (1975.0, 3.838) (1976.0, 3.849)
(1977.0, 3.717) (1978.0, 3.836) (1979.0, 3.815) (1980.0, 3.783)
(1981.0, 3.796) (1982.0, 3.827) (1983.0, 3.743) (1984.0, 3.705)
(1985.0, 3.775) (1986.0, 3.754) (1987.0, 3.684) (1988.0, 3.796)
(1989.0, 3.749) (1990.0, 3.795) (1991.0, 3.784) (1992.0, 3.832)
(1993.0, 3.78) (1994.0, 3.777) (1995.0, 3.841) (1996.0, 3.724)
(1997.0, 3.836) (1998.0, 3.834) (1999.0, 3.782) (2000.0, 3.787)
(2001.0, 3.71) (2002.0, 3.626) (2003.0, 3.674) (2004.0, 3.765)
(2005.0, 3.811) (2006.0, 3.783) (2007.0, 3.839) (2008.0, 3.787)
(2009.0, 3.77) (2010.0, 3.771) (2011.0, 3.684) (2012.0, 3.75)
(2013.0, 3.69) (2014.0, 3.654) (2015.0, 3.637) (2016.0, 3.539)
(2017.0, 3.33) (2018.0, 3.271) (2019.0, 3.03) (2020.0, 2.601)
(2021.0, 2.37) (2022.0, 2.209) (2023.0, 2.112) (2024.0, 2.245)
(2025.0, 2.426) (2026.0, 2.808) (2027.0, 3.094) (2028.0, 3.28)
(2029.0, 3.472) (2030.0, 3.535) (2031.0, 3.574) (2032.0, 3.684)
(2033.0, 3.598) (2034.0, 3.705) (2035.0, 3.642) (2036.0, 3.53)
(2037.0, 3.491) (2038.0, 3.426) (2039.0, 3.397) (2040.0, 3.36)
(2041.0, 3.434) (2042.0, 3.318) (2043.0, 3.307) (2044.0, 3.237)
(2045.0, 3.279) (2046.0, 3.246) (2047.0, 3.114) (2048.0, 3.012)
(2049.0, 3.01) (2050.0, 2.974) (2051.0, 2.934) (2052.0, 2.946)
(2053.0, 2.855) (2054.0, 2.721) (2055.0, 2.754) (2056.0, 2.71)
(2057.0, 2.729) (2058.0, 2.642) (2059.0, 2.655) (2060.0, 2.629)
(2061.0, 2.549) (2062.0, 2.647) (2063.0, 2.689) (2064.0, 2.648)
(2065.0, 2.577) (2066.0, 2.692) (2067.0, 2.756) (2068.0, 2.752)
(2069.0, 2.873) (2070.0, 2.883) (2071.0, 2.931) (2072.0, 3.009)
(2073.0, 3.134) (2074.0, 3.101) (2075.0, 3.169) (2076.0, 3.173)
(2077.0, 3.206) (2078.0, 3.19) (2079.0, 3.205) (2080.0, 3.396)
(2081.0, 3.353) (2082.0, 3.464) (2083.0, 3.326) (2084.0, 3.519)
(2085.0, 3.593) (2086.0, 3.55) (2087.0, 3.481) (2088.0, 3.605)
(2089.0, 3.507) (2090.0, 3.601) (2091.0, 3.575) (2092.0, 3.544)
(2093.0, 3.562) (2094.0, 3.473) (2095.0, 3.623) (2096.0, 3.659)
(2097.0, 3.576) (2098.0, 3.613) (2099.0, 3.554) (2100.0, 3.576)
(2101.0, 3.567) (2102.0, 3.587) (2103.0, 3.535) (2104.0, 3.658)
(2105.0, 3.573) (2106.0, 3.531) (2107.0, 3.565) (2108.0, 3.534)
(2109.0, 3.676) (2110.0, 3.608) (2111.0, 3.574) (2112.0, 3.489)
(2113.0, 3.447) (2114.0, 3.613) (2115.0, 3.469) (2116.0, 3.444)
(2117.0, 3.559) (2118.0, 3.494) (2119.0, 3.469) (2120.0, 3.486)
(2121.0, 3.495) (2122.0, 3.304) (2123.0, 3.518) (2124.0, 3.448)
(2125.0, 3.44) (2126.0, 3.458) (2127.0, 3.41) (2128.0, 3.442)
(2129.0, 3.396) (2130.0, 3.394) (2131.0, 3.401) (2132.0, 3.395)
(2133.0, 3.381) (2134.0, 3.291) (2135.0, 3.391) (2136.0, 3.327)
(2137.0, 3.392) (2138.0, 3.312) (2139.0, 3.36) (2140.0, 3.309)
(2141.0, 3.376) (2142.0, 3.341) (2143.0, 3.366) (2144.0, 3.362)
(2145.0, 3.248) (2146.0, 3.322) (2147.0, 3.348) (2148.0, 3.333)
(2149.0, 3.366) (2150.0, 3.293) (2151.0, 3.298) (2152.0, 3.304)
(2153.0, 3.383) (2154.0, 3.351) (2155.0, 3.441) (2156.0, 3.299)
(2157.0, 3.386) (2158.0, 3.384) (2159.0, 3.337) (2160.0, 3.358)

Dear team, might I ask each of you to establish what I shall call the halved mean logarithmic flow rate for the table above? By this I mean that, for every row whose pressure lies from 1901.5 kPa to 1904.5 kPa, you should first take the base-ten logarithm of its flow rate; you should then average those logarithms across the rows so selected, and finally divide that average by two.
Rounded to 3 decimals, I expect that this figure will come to 0.281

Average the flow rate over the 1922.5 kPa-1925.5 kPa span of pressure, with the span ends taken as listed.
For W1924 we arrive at 3.81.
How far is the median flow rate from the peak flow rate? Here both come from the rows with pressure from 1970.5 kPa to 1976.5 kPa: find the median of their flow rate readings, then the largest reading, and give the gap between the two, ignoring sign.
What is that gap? 0.014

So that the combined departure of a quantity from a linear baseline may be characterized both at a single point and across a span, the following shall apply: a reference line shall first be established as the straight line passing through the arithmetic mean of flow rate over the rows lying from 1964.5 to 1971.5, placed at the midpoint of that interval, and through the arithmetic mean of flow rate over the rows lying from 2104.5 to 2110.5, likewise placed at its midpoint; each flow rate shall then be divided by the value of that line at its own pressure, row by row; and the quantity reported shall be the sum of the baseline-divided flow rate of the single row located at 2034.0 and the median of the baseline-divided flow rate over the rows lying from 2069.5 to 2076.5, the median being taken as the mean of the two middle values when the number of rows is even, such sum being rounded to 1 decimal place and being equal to 1.8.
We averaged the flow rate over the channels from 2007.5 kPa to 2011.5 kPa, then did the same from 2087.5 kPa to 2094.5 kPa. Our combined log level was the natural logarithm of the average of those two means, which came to 1.30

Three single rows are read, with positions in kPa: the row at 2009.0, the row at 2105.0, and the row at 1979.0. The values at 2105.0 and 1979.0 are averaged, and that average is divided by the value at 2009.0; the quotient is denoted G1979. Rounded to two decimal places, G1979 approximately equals 0.98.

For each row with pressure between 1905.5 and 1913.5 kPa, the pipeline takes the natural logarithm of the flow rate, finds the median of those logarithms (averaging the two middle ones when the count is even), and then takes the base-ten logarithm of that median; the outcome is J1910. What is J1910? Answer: 0.12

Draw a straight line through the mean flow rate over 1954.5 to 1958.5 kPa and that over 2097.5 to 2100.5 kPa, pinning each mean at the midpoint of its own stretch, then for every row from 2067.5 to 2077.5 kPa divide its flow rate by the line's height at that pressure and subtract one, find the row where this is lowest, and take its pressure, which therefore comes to 2068.0 kPa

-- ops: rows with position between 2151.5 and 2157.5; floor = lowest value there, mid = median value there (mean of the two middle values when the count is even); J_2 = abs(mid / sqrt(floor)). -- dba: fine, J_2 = 1.85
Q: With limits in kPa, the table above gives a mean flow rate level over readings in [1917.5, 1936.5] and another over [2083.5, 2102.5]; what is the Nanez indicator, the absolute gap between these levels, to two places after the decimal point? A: 0.26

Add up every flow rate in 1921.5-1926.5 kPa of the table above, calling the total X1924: 19.1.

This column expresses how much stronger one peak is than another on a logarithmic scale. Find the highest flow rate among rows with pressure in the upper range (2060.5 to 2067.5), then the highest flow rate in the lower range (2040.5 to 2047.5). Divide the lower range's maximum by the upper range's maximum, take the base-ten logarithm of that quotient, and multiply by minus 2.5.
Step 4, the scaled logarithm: -0.24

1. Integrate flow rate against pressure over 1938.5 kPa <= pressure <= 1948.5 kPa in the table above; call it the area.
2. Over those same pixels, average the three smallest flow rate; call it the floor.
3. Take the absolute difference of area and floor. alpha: 34.8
